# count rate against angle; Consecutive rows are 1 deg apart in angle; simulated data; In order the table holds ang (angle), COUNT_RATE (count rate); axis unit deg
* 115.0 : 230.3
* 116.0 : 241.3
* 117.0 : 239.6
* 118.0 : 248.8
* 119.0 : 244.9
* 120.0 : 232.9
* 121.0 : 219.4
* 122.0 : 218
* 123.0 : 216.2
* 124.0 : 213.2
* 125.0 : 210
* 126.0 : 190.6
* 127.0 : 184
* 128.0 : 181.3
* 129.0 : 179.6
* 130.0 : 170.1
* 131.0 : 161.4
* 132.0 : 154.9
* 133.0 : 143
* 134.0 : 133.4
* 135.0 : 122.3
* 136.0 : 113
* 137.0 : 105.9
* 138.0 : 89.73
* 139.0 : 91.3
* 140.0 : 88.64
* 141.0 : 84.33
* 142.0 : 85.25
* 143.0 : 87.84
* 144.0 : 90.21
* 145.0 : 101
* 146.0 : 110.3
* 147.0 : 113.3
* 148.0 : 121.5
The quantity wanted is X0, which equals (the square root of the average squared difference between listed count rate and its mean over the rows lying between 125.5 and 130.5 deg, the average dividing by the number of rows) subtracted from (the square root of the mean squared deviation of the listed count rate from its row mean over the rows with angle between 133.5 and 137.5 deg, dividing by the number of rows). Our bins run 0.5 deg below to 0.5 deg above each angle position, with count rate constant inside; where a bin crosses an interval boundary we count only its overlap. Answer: 4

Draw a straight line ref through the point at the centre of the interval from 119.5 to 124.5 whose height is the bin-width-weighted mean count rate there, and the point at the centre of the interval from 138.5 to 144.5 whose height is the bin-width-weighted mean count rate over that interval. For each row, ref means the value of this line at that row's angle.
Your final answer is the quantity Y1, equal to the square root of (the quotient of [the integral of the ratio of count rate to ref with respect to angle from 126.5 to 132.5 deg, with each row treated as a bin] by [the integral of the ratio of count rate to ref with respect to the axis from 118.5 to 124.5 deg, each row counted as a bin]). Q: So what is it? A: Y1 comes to 1.006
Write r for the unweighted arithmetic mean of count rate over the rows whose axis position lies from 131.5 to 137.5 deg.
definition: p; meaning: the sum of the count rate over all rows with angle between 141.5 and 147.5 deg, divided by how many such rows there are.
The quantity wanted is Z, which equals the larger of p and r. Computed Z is 129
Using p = 98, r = 129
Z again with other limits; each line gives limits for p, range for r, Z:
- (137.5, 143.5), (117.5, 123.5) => 230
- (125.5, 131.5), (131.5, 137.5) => 178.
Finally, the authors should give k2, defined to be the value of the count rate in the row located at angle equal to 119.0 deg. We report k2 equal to 244.9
